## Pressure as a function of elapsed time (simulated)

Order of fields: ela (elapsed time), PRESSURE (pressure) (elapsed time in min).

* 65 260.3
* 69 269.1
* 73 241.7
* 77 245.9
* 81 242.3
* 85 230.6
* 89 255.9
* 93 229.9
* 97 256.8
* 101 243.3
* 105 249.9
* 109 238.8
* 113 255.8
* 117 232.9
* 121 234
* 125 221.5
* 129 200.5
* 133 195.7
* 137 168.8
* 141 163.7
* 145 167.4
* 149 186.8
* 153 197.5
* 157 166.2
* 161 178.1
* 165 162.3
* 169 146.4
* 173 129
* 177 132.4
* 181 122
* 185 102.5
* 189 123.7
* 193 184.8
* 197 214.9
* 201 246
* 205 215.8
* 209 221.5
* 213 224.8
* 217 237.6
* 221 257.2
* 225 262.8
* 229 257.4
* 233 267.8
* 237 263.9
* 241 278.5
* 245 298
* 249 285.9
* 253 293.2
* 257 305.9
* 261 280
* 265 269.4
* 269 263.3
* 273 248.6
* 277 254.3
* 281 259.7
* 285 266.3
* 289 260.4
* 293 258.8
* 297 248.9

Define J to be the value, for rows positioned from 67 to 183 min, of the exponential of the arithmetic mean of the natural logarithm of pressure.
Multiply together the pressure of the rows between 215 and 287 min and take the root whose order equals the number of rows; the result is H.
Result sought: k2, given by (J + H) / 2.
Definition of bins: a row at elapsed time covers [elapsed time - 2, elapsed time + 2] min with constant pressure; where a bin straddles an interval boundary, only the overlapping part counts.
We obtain 235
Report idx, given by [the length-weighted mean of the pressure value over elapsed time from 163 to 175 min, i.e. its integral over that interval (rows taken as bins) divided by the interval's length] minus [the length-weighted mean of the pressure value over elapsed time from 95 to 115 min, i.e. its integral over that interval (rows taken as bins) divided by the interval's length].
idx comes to -103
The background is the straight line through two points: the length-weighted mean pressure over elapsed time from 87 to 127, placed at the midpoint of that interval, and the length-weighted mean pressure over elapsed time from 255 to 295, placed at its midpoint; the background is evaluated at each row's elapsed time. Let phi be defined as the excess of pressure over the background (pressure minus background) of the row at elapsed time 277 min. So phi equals -13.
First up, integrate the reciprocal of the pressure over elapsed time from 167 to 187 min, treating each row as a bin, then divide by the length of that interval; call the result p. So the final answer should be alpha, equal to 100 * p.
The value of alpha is 0.80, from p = 0.0080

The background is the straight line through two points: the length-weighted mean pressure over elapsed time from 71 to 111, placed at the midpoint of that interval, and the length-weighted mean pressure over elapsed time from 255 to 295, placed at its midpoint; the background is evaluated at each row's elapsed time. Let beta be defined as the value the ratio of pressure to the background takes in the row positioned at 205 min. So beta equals 0.84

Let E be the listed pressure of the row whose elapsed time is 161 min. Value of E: 178.1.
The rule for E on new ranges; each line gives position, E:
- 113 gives 255.8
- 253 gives 293.2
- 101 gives 243.3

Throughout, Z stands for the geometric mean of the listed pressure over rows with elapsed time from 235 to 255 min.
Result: 284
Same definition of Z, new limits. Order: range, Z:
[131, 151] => 176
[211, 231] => 248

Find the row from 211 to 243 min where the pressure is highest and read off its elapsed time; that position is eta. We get 241 min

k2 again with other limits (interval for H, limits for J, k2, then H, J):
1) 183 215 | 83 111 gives 214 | 184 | 243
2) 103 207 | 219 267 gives 228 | 181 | 276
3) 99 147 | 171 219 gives 192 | 212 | 172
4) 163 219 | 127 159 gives 175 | 169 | 180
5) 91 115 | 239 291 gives 260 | 246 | 274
